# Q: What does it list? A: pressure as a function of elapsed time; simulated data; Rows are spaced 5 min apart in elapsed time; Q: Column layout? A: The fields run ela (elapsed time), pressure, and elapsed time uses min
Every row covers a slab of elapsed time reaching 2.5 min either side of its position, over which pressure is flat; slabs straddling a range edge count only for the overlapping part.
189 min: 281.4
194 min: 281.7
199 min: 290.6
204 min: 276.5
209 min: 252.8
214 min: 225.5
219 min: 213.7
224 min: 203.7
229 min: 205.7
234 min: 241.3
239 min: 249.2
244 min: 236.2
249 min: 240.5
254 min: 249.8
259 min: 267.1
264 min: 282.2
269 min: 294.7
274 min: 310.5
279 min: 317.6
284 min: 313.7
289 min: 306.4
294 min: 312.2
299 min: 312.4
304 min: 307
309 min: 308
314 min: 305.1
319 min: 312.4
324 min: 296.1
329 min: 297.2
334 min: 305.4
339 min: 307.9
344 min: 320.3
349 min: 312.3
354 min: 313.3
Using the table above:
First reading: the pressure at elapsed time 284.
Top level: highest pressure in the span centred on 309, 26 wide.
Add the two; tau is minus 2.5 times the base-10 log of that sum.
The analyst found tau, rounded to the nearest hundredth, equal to -6.99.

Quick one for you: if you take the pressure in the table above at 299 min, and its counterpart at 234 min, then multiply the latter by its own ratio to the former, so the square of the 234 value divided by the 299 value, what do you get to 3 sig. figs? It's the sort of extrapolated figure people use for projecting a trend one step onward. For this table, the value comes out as 186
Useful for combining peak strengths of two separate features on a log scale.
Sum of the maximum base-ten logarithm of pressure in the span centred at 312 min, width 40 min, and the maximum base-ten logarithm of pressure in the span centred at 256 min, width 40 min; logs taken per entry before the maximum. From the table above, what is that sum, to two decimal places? 4.99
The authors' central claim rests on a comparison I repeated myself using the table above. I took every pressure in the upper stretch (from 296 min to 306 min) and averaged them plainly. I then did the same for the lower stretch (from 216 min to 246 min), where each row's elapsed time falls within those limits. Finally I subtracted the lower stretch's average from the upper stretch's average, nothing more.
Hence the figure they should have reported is 85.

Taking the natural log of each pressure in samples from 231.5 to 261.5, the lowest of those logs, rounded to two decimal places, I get 5.46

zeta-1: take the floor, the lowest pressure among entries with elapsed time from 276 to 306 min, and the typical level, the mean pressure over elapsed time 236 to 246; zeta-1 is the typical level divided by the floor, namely 0.79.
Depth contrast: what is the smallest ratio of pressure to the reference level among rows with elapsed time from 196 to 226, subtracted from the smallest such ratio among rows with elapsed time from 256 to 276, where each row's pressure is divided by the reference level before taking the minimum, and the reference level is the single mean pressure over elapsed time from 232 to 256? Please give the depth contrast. 0.26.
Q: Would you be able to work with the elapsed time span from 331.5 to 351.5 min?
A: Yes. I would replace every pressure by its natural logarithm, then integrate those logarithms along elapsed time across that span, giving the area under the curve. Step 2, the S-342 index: 115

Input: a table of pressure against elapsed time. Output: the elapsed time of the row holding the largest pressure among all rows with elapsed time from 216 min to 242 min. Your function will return 239 min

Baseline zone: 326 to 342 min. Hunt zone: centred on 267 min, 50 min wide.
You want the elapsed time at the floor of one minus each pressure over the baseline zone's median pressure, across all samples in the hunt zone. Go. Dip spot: 279 min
